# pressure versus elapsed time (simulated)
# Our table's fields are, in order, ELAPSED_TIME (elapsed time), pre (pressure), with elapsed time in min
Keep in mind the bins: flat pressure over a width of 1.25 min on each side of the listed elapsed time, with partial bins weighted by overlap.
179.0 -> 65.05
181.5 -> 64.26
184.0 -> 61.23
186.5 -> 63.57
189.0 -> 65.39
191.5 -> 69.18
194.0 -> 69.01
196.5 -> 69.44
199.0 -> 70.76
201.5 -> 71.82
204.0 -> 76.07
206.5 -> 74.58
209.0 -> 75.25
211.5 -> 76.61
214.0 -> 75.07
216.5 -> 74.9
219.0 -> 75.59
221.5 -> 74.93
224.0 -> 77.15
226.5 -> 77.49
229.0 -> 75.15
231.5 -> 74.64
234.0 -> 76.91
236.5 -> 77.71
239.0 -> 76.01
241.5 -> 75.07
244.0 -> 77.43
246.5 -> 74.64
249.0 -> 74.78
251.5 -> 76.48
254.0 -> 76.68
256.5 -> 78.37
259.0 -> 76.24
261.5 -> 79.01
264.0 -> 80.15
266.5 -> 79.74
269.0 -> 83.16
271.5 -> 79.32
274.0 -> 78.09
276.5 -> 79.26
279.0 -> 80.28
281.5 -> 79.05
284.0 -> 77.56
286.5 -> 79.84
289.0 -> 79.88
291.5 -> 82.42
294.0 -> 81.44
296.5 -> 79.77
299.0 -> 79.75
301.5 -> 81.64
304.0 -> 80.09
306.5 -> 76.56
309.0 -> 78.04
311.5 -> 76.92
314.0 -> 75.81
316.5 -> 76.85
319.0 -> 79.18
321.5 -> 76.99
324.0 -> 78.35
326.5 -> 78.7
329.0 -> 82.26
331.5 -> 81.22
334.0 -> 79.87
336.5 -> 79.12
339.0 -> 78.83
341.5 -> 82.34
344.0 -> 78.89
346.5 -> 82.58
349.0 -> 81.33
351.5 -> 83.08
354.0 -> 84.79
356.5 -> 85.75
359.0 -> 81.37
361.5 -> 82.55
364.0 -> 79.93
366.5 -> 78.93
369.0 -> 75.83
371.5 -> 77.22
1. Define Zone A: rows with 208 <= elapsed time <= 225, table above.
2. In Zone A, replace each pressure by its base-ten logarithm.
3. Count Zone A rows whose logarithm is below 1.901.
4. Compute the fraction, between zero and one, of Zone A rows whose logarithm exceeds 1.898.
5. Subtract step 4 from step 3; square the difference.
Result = 49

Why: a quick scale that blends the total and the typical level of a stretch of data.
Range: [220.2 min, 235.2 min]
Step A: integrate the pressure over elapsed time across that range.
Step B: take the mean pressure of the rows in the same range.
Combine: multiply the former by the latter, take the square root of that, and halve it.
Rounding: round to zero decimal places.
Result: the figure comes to 147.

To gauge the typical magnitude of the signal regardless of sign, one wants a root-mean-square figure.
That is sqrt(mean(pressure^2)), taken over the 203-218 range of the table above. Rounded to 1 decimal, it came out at 75.4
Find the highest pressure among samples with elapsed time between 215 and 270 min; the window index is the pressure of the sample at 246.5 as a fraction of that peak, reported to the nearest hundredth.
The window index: 0.90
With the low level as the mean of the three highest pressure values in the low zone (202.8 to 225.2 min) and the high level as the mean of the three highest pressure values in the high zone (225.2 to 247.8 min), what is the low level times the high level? 5941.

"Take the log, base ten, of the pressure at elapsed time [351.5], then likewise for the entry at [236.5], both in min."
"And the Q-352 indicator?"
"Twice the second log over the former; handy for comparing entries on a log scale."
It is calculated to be 1.97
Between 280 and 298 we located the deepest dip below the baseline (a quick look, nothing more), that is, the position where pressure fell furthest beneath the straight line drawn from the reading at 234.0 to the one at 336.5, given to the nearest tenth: 284.0 min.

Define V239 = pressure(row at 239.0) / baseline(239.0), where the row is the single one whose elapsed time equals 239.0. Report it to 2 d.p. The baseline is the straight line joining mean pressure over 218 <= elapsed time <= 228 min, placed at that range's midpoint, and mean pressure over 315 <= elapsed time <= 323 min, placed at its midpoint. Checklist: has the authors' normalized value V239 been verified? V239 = 0.99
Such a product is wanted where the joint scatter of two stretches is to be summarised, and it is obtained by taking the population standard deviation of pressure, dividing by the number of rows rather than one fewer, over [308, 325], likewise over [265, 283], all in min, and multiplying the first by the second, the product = 1.6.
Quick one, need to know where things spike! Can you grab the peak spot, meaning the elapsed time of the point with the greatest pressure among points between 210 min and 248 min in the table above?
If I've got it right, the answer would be 236.5 min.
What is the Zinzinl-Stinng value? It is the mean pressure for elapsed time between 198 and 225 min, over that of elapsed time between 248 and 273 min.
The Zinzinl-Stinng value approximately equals 0.954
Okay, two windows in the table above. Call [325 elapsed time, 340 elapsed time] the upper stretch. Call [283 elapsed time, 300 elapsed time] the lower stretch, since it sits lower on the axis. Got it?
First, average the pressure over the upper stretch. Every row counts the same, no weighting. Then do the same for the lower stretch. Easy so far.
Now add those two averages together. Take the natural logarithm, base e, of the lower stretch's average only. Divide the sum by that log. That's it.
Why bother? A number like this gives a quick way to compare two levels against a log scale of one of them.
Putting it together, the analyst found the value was 36.5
